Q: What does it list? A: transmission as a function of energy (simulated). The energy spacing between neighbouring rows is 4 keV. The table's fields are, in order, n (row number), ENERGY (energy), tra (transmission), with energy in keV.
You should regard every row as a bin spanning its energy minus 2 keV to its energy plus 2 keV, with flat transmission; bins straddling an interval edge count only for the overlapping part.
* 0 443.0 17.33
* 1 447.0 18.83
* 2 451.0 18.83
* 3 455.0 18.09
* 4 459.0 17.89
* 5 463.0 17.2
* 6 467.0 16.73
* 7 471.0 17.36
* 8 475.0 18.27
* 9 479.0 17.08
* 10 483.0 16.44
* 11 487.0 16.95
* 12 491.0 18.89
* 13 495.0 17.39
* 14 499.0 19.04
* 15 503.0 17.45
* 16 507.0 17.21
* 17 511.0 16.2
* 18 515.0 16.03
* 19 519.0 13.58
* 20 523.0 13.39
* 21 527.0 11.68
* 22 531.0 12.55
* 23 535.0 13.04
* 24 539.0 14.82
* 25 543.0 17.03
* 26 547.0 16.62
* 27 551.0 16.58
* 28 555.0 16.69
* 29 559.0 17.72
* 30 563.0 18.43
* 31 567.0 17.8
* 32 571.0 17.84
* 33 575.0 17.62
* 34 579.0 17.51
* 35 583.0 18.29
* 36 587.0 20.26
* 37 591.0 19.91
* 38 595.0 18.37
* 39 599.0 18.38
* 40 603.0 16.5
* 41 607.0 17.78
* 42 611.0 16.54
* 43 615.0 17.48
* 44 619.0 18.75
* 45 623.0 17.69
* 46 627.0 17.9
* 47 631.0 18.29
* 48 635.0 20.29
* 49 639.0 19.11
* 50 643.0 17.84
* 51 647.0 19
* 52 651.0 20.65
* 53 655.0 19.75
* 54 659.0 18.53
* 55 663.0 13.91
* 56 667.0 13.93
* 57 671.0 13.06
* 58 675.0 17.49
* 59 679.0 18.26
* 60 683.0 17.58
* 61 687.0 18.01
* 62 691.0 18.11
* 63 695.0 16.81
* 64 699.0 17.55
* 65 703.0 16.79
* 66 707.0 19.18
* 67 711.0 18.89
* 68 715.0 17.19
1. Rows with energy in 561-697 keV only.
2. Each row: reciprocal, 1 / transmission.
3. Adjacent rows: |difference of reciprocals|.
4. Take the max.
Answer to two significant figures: 0.019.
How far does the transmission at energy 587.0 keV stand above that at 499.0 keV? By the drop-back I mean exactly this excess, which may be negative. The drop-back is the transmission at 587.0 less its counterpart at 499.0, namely 1.2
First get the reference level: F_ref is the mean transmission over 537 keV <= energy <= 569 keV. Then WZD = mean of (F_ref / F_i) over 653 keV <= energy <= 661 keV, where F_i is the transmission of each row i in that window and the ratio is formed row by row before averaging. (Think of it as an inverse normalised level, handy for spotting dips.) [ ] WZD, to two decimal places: 0.89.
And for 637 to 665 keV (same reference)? 0.94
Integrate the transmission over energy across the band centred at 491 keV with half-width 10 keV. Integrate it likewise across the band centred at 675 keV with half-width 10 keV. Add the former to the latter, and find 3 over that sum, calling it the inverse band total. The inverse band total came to 0.0044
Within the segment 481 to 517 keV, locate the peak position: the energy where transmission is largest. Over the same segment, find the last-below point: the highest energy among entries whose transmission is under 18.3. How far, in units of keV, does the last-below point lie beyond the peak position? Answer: 16 keV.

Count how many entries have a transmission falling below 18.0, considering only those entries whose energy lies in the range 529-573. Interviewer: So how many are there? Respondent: 10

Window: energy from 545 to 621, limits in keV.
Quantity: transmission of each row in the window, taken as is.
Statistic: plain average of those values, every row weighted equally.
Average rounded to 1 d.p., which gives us 17.8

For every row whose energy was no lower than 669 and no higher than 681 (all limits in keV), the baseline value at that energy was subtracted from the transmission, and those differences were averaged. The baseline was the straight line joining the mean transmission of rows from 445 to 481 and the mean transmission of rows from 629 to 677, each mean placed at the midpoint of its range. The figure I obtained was -1.4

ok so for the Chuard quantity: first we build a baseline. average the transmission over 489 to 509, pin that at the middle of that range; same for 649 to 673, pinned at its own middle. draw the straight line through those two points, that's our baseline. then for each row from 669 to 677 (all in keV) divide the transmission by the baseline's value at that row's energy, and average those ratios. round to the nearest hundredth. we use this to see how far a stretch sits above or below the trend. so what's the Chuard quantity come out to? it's 0.92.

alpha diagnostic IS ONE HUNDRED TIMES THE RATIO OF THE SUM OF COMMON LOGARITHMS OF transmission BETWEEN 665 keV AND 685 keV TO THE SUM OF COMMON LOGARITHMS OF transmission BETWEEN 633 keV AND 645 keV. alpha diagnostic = 156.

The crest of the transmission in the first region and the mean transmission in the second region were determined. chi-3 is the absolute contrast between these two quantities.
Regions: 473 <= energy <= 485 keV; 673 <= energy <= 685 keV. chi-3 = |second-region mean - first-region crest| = 0.49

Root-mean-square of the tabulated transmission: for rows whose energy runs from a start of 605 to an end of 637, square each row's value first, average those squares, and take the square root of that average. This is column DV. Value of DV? 18.1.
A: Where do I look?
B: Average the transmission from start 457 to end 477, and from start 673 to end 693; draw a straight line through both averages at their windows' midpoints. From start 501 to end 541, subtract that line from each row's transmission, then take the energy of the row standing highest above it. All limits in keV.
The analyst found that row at 503.0 keV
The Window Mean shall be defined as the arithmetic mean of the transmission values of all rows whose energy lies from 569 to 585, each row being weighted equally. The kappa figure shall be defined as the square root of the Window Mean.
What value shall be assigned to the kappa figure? 4.22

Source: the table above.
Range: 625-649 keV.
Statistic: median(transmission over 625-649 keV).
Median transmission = 18.6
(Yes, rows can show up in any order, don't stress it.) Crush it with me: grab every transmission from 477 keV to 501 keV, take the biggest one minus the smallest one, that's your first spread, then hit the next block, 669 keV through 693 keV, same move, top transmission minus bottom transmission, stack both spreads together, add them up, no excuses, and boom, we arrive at 8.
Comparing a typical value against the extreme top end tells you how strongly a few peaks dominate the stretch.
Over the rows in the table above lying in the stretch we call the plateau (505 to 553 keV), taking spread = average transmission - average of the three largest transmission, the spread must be -2.1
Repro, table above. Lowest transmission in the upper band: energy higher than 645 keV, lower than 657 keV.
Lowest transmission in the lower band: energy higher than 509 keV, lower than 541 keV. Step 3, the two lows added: 30.7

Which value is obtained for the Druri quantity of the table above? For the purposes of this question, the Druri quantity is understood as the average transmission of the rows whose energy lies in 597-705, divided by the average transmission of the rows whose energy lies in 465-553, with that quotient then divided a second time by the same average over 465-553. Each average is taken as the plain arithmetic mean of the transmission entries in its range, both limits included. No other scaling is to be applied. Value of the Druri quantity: 0.068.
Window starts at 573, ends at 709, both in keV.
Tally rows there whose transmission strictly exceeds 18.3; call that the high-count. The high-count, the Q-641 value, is 12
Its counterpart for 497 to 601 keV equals 6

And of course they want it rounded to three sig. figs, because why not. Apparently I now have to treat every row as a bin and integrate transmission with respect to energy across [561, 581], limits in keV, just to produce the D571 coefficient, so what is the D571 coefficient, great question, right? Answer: 357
